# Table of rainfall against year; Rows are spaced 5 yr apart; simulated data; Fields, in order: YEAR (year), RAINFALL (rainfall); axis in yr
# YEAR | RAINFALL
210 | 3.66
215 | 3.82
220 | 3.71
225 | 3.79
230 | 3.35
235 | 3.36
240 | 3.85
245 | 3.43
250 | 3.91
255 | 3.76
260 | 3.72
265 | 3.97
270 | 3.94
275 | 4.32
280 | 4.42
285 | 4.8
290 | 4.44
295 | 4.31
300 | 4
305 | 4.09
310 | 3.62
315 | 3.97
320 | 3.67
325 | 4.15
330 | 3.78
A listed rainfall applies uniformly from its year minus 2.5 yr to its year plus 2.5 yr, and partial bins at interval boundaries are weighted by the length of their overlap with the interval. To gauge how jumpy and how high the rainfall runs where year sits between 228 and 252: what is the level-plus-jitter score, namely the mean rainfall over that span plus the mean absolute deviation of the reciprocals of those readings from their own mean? 3.6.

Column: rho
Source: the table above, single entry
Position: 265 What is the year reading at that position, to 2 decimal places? 3.97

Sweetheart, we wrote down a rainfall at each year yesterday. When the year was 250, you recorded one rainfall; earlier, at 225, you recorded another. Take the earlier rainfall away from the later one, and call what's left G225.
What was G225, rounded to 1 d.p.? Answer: 0.1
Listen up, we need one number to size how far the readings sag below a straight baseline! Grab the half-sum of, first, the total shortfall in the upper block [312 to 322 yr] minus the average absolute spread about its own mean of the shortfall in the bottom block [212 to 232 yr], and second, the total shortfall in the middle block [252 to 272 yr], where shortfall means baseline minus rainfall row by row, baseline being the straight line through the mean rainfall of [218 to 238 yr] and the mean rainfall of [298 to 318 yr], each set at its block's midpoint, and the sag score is -0.2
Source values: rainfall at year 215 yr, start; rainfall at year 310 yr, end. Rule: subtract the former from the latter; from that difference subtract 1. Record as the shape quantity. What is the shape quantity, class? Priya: -1.2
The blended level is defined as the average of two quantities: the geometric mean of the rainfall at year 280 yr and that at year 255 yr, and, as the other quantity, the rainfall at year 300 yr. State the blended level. 4.04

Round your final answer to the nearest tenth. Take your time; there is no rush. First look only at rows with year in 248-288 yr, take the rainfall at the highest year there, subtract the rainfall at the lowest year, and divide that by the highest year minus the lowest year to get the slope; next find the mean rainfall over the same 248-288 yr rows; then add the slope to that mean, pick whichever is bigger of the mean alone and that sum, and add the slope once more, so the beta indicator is 4.2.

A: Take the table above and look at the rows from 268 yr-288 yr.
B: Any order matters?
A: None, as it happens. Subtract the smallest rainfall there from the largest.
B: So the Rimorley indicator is 0.86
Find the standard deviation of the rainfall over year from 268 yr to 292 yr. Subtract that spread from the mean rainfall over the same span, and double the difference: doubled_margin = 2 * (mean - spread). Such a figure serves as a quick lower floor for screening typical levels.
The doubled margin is 8.2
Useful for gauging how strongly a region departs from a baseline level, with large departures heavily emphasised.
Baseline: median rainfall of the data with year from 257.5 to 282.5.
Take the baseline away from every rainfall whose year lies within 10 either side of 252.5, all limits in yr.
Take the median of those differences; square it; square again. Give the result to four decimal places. 0.0028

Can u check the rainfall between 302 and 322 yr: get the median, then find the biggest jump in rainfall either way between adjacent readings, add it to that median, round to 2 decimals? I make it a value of 4.29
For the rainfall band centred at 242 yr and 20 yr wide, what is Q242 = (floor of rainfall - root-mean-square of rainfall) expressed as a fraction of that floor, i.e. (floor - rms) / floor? -0.085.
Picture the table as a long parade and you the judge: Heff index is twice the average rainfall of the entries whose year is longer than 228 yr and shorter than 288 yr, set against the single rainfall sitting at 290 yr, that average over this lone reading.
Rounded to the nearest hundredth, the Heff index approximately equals 1.76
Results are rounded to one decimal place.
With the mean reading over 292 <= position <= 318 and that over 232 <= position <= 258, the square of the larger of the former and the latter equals 16.0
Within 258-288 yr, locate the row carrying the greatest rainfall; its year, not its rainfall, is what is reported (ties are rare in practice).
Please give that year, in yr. 285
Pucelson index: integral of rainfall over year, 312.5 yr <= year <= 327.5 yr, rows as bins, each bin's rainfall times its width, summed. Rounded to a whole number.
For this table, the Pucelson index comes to 59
